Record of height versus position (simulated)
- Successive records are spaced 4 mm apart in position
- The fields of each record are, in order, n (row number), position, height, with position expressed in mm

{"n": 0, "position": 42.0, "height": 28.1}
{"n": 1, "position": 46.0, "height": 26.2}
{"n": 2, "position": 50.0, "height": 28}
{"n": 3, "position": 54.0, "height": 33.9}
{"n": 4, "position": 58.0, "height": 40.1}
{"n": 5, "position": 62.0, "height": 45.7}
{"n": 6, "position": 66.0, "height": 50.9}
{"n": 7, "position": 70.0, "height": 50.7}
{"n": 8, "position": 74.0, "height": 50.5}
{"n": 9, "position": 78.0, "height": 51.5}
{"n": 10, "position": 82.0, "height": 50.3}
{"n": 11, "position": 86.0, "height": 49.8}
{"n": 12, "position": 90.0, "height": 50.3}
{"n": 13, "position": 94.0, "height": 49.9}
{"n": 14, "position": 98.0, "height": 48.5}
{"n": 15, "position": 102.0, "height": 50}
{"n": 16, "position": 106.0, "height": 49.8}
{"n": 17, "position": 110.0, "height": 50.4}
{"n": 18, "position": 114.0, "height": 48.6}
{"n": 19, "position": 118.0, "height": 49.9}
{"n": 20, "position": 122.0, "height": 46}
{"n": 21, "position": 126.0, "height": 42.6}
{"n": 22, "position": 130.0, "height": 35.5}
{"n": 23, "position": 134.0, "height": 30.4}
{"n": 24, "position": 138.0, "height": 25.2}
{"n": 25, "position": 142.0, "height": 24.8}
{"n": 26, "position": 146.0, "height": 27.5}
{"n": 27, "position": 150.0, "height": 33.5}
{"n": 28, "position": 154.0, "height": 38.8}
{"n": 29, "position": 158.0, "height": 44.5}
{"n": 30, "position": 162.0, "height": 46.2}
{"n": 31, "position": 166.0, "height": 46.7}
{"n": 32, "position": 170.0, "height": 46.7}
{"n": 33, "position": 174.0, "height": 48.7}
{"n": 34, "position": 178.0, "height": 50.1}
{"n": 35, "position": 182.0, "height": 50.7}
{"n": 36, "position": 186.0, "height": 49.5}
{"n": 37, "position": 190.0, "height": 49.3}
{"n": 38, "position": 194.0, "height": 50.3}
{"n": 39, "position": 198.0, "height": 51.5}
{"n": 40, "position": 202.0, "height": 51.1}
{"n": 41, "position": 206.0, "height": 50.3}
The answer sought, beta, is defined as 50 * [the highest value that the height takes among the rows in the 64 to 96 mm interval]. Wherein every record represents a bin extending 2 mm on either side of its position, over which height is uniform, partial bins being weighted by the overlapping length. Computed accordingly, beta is 2575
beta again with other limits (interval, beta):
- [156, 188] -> 2535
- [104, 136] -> 2520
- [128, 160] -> 2225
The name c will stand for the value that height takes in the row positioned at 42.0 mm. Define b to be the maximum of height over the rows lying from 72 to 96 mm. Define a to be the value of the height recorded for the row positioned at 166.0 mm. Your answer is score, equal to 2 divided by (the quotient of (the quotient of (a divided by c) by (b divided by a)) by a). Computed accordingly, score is 62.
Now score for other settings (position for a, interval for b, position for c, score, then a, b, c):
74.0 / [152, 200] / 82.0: 103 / 50.5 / 51.5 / 50.3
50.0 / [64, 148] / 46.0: 96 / 28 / 51.5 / 26.2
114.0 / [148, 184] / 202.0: 107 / 48.6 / 50.7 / 51.1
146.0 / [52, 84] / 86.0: 187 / 27.5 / 51.5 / 49.8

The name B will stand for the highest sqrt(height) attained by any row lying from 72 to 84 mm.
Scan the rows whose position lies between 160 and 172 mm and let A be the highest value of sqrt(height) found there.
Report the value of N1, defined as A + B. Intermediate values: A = 6.8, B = 7.18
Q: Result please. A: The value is 14.0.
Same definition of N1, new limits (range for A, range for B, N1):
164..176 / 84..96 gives 14.1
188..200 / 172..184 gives 14.3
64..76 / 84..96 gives 14.2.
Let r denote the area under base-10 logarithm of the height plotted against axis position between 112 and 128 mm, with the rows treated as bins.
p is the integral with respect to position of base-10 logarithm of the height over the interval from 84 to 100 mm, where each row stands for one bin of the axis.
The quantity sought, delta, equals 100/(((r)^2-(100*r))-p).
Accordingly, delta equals -0.0504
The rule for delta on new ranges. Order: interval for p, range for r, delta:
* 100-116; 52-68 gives -0.0513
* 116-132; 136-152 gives -0.0556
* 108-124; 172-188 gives -0.0499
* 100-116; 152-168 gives -0.0509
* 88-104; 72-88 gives -0.0498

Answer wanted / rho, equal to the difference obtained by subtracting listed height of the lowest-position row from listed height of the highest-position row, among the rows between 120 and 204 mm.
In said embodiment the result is 5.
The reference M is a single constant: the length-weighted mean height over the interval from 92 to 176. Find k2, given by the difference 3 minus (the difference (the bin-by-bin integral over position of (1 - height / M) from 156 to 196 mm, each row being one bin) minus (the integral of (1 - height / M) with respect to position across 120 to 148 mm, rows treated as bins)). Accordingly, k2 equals 14.8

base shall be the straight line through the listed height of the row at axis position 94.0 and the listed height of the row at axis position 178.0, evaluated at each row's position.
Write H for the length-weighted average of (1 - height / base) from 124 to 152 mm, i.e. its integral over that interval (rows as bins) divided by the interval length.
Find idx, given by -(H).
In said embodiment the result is -0.37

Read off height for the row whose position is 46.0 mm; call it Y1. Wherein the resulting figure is 26.2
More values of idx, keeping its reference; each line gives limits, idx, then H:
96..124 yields -0.02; 0.02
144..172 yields -0.19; 0.19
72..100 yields 0.00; 0.00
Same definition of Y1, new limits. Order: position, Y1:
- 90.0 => 50.3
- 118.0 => 49.9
